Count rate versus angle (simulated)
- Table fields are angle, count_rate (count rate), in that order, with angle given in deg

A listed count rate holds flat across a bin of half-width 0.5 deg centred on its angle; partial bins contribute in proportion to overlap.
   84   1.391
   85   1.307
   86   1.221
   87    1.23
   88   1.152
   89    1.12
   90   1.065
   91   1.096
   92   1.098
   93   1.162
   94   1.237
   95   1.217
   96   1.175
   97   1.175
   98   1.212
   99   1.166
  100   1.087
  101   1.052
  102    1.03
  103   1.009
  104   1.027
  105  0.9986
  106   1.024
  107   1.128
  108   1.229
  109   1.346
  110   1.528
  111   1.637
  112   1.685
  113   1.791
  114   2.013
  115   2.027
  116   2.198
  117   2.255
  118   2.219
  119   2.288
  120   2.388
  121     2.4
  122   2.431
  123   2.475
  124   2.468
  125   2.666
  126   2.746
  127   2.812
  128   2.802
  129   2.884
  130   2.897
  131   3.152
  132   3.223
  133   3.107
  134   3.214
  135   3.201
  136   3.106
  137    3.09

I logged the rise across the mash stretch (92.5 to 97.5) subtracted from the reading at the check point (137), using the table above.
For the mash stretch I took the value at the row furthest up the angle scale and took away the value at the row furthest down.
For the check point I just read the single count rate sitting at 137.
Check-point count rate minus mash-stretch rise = 3.1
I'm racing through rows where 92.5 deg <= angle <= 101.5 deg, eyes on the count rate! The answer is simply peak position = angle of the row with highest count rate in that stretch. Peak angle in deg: 94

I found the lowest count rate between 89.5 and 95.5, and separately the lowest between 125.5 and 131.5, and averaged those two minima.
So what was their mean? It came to 1.9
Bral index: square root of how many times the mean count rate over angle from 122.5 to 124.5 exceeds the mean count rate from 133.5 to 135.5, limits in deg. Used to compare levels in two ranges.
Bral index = 0.88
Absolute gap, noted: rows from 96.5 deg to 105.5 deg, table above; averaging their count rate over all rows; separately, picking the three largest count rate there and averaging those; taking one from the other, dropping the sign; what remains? 0.10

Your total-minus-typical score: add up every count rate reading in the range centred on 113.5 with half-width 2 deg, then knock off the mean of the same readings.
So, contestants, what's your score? 5.6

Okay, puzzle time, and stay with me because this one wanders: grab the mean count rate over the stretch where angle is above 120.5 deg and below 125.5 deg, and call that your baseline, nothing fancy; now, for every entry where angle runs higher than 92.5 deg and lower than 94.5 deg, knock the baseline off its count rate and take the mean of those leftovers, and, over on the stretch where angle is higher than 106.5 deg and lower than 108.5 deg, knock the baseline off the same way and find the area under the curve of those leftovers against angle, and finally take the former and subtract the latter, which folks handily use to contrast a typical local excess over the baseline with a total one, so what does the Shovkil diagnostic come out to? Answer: 1.3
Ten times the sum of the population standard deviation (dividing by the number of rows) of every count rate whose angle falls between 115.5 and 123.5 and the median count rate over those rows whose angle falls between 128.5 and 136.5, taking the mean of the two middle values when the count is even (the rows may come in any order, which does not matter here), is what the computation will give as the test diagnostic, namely 32.3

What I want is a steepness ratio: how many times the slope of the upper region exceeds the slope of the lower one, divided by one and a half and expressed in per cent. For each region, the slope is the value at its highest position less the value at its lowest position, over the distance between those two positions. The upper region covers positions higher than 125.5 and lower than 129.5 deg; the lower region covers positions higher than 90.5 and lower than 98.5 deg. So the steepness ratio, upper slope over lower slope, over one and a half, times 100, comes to 185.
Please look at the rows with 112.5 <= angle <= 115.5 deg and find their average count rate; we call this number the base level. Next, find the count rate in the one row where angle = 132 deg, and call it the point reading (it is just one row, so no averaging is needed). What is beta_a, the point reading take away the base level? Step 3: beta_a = 1.28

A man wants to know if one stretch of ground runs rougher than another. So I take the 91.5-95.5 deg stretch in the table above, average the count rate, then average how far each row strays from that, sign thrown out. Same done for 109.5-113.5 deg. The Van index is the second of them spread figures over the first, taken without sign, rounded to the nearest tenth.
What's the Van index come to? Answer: 1.6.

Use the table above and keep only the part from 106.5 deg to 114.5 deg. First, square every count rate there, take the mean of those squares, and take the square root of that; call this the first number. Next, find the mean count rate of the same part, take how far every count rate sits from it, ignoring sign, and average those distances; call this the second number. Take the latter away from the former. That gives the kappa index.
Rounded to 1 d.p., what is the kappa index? 1.3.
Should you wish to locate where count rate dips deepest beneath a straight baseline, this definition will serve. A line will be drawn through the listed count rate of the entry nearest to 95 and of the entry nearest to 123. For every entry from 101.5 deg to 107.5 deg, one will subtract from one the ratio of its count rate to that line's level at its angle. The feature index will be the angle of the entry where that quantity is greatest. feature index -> 106 deg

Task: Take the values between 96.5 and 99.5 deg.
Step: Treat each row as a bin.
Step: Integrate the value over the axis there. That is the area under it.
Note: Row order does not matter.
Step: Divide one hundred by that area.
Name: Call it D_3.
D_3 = 28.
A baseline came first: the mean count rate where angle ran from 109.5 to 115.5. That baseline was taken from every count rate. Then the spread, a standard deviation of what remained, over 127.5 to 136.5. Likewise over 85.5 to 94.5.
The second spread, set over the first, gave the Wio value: 0.40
